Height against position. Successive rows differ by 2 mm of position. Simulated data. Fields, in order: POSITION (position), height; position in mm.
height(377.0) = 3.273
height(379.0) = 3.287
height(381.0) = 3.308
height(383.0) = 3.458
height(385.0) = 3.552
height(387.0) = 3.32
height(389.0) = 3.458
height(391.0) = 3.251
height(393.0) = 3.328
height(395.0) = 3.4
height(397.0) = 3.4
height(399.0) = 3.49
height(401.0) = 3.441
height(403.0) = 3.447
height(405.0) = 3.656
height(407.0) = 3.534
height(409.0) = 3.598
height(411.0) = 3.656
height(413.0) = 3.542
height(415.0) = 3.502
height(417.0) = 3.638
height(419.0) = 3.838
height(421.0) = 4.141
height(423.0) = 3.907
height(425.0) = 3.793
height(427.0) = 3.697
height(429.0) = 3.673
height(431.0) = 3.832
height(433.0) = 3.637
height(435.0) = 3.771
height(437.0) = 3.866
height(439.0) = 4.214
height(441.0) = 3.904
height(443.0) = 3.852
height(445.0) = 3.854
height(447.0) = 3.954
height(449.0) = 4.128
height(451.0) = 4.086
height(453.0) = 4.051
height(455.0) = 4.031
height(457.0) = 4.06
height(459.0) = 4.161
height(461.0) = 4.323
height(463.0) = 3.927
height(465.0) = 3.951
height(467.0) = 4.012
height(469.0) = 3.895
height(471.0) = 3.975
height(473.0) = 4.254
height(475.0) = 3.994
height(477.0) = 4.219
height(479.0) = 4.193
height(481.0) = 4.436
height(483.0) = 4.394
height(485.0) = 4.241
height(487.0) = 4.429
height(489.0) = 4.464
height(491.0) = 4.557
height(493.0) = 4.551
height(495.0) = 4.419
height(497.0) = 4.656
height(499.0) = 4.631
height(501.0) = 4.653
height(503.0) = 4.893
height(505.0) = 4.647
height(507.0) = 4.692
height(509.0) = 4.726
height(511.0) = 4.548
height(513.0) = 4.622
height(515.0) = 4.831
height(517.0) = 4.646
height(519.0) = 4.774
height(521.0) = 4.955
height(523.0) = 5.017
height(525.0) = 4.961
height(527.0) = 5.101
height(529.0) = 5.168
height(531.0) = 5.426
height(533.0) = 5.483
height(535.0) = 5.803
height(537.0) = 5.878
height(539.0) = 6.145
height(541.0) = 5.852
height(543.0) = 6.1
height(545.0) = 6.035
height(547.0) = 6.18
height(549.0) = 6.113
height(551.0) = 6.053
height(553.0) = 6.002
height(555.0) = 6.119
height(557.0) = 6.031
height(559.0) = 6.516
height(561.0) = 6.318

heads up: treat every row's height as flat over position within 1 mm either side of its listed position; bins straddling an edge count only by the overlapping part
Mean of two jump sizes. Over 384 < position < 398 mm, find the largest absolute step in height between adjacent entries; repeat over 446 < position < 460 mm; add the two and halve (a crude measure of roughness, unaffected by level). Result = 0.203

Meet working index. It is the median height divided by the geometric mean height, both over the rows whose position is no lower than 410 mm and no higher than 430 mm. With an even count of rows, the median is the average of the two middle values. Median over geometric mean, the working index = 0.987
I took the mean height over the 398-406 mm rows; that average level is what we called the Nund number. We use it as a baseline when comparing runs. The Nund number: 3.5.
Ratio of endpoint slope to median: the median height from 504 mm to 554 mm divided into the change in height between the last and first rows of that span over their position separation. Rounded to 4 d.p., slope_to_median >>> 0.0055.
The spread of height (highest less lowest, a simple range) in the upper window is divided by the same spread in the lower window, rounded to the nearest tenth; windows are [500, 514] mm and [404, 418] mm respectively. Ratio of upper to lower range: 2.2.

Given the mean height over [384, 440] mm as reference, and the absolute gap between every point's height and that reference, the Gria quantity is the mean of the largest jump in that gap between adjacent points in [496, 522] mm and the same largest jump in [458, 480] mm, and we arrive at 0.321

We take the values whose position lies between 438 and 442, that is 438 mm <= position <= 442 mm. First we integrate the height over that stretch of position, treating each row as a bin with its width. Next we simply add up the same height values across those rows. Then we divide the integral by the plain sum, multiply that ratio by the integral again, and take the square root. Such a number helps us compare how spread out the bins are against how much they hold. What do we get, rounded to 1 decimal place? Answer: 5.7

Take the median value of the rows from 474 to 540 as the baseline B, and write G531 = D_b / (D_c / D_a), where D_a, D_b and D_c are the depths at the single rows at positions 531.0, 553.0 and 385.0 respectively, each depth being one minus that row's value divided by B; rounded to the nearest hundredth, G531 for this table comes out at 0.20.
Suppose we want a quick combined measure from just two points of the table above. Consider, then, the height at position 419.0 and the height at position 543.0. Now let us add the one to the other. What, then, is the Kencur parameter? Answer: 9.9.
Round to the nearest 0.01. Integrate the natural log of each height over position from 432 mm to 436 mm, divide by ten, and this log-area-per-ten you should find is 0.52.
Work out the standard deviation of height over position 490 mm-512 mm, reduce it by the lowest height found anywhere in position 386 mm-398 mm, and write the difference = -3.1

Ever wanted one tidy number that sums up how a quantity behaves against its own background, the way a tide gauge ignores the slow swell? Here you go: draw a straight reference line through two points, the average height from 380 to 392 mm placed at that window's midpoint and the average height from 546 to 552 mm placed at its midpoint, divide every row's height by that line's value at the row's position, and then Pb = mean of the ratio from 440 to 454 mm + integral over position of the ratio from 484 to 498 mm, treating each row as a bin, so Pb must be 13.1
